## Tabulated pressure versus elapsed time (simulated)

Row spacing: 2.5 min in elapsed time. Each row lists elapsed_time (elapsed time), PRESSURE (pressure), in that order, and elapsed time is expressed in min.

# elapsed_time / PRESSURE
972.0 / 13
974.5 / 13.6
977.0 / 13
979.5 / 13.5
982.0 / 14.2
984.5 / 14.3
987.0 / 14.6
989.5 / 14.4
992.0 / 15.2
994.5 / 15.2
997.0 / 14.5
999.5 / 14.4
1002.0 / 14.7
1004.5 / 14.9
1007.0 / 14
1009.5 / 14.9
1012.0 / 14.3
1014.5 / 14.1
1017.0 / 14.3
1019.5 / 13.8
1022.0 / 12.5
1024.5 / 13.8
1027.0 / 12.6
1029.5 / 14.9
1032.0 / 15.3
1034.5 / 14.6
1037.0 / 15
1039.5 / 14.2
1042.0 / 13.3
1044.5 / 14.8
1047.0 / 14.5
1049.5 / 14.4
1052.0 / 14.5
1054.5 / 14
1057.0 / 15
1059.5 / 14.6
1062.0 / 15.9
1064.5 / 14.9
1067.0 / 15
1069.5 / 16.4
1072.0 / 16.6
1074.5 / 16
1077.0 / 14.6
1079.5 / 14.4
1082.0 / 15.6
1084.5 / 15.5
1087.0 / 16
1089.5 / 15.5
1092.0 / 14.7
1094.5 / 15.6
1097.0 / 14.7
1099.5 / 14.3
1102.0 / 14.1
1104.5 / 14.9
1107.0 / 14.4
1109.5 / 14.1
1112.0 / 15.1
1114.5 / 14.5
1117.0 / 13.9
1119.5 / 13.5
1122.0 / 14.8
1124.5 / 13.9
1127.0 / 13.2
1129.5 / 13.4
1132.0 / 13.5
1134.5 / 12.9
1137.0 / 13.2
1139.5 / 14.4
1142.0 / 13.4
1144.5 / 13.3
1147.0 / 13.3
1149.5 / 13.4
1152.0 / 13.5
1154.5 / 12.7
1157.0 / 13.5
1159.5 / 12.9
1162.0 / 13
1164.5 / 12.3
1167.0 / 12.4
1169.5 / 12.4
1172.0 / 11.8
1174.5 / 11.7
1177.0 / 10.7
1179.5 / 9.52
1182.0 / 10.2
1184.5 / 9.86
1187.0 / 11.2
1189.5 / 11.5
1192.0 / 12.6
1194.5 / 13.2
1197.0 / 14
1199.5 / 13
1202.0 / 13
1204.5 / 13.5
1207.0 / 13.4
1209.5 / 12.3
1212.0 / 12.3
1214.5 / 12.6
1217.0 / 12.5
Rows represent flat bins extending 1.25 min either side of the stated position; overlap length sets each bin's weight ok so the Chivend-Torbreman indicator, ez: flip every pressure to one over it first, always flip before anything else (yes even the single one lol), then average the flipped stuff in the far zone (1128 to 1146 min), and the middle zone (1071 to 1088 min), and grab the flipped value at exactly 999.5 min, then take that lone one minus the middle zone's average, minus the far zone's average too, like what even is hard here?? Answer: -0.070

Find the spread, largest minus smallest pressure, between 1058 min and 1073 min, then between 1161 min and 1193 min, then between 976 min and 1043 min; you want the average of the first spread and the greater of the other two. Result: 2.74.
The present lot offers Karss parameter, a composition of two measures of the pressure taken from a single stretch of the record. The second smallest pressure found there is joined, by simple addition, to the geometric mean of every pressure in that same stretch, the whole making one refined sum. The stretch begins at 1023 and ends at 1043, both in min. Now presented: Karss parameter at 27.5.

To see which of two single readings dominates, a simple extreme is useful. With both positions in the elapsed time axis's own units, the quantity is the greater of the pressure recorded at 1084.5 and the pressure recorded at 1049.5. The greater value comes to 15.5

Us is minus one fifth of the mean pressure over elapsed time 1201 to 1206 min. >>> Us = -2.65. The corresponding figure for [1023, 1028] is -2.64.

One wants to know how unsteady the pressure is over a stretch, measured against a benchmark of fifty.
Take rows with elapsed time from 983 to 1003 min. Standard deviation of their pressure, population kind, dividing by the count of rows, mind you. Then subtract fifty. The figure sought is -49.7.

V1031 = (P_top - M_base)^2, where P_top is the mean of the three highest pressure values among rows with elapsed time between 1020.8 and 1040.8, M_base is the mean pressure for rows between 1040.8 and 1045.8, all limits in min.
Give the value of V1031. 1.0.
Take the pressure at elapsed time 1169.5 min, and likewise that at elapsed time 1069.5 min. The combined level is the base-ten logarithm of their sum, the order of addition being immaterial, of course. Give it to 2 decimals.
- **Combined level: 1.46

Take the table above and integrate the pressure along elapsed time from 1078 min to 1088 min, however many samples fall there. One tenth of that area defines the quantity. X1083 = 15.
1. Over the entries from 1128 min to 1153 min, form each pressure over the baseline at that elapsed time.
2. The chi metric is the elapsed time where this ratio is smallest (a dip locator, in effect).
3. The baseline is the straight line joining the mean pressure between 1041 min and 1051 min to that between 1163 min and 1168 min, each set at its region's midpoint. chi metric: 1134.5 min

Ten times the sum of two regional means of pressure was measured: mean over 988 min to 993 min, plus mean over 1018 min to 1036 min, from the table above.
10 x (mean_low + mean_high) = 287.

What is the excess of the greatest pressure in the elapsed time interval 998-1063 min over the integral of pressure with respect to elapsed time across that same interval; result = -917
